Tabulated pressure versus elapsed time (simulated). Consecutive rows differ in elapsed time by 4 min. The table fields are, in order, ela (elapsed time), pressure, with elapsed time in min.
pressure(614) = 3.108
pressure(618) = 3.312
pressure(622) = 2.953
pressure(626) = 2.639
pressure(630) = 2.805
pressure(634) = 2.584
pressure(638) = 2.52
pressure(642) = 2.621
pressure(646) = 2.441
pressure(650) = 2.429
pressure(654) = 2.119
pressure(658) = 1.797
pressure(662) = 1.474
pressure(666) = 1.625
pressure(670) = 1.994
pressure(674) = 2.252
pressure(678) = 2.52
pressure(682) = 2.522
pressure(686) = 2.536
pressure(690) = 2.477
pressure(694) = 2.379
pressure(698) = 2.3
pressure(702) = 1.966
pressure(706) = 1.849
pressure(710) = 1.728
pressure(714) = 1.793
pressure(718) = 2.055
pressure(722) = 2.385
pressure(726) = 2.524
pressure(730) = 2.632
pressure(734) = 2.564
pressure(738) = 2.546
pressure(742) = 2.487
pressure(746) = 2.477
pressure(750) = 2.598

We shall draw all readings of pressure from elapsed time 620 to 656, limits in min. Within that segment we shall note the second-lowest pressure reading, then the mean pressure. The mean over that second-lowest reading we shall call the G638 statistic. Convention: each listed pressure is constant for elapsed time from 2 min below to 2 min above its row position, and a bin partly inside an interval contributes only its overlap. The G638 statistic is 1.06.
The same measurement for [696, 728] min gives 1.16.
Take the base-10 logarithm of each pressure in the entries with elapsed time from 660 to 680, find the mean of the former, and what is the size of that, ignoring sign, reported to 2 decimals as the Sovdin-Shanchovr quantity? 0.29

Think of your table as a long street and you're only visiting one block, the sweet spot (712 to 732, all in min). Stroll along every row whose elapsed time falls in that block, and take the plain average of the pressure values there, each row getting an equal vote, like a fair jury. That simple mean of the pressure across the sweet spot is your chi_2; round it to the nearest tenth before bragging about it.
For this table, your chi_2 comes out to 2.3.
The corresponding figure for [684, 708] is 2.3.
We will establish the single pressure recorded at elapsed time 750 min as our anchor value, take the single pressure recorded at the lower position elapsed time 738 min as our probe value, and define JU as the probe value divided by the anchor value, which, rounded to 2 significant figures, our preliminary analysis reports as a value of 0.98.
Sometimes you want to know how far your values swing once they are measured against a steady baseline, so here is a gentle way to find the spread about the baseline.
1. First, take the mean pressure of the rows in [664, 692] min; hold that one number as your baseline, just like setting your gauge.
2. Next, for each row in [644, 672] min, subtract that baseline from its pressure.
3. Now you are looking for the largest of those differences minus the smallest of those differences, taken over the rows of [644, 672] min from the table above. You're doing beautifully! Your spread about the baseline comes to 1.0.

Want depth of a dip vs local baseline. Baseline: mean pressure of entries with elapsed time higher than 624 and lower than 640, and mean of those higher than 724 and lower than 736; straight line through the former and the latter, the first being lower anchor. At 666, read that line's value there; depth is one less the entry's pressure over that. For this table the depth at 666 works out 0.38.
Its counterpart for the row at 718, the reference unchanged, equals 0.20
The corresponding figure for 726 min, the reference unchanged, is 0.02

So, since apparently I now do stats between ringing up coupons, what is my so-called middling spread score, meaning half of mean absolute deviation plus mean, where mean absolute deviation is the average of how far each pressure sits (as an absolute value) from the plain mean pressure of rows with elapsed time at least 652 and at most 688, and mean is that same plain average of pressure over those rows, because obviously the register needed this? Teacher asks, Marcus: 1.21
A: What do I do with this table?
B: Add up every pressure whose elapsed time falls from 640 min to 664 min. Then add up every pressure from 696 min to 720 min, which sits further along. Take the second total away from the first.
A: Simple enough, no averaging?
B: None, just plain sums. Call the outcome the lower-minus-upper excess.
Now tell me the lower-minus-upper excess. 1.2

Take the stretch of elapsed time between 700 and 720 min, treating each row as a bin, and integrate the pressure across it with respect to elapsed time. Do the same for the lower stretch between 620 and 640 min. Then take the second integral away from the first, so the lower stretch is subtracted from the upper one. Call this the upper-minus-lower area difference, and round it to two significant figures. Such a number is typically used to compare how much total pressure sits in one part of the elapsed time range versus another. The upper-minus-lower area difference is -16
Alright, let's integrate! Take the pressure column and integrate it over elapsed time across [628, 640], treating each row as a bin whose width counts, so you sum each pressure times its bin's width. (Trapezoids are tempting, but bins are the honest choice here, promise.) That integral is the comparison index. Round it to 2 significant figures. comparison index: 32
